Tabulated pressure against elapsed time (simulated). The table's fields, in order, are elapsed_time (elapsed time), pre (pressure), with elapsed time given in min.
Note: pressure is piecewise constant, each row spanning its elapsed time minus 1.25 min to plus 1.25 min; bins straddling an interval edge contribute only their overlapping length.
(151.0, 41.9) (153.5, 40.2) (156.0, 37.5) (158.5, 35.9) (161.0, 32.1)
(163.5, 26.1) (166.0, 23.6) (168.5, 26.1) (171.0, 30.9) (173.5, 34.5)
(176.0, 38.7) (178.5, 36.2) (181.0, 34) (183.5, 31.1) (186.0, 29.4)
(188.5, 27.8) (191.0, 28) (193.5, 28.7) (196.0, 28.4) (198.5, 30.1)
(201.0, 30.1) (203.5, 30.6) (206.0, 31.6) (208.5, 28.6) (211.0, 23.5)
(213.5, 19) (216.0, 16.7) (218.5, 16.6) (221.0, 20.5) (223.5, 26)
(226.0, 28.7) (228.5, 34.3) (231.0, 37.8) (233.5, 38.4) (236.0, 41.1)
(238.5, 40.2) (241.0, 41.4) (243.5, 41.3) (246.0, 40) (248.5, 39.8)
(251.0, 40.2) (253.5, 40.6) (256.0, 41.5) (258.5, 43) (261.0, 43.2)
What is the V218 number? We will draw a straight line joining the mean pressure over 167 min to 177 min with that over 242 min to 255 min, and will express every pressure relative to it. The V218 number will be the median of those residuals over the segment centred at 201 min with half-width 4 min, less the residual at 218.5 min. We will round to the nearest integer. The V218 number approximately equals 16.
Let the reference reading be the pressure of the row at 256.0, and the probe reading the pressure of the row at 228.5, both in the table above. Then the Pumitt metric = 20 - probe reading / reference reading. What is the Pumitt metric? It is 19.2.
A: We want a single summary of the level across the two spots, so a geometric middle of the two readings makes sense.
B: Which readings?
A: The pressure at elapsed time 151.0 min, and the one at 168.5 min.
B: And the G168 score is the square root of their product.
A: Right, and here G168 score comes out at 33.1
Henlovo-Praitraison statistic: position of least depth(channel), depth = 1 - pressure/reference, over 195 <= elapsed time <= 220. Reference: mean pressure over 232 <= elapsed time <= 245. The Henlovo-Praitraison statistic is 206.0 min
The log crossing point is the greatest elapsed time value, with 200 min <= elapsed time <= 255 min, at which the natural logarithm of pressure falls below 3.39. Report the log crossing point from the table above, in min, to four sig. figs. 226.0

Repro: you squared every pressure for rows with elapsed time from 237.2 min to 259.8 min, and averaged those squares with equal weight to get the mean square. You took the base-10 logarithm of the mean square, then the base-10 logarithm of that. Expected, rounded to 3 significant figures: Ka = 0.508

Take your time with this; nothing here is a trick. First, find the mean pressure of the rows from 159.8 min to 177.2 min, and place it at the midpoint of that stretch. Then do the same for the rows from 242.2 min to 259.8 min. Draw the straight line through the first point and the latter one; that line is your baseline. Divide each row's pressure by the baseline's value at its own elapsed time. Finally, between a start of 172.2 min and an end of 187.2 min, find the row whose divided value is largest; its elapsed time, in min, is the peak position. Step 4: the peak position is 176.0 min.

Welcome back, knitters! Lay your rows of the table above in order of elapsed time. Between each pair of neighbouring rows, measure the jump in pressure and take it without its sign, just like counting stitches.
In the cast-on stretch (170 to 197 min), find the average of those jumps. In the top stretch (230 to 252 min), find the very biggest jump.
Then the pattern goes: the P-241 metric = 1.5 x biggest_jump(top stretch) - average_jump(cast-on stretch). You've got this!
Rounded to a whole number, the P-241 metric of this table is 2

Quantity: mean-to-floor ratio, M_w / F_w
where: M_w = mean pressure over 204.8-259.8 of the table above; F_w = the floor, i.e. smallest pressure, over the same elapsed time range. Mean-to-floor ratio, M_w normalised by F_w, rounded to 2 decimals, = 2.00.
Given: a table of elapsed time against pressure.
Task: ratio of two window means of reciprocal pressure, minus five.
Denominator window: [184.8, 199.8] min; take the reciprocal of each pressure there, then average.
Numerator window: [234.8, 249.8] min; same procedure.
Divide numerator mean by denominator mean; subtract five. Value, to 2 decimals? -4.29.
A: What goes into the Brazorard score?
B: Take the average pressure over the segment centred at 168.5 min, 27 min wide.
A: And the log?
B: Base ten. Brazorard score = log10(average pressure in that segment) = 1.51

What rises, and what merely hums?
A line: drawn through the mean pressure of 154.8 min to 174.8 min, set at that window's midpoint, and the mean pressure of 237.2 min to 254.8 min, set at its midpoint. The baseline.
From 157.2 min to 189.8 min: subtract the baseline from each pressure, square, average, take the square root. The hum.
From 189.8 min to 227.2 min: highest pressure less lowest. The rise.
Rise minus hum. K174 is 11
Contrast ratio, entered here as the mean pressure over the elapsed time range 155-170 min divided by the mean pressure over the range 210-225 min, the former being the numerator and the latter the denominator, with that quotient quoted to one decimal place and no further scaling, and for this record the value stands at 1.5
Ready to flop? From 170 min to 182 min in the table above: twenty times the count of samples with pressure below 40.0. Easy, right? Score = 100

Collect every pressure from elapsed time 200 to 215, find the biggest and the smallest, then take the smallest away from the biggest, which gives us 13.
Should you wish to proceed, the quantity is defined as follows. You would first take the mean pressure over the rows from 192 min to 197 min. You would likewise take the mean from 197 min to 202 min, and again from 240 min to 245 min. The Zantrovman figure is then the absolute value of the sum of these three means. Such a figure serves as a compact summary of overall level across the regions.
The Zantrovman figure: 100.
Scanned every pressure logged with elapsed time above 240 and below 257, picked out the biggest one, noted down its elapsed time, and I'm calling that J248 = 256.0 min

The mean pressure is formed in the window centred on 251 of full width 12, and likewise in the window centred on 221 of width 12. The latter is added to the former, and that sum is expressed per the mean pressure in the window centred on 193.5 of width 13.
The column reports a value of 2.17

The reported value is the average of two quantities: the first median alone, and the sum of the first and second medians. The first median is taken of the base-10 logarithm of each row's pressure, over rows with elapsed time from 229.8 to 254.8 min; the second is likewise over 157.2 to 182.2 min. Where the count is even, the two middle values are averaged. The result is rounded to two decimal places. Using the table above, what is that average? 2.36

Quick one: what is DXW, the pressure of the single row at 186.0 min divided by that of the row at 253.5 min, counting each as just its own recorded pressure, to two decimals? 0.72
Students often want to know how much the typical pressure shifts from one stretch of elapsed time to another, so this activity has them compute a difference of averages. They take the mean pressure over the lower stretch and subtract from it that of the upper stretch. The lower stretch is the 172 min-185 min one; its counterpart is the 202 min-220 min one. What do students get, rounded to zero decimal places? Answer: 11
